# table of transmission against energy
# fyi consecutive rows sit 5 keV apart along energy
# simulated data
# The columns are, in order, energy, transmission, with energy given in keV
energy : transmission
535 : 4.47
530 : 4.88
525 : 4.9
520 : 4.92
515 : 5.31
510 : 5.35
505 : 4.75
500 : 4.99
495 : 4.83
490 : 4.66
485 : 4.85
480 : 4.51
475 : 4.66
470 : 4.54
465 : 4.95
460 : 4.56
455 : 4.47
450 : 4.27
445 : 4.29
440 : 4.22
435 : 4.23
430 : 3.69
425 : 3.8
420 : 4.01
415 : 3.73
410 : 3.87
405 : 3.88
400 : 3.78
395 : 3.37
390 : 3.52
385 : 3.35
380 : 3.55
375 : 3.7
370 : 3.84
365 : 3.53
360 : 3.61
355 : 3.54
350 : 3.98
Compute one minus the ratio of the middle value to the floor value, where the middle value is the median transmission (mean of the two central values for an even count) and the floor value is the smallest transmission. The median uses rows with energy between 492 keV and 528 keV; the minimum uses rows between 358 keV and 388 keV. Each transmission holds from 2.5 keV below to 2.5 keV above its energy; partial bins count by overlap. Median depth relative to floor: -0.47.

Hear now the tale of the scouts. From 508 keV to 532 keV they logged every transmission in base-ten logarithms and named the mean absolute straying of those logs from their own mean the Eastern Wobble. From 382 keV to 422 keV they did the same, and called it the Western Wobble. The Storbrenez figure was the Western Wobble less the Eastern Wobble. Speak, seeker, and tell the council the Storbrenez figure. 0.0072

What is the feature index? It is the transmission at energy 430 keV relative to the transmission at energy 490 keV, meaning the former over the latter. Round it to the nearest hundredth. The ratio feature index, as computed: 0.79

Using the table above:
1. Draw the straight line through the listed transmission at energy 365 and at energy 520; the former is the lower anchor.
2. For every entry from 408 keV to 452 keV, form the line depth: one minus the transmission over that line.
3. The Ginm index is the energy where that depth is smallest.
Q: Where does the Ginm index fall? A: 435 keV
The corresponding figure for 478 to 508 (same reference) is 485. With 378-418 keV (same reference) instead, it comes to 405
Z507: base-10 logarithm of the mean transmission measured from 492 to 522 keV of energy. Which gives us 0.70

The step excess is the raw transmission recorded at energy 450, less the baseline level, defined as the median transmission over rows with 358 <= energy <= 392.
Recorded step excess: 0.72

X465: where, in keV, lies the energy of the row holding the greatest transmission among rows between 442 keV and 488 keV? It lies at 465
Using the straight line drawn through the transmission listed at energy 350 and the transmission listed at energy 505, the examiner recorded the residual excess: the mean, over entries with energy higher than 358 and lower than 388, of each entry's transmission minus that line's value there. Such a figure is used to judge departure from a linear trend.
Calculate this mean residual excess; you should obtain -0.50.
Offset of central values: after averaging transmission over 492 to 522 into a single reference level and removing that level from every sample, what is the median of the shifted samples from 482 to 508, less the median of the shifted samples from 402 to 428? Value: 1.0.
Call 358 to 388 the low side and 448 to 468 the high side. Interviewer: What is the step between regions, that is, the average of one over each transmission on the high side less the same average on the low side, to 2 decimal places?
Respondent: -0.06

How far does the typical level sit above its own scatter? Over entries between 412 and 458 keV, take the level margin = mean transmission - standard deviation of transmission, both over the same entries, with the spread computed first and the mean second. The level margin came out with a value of 3.8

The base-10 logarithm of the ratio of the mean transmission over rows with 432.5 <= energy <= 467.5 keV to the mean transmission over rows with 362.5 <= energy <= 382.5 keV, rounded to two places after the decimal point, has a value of 0.08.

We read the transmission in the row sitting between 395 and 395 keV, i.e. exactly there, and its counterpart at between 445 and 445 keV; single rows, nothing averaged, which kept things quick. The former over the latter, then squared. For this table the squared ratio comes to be 0.62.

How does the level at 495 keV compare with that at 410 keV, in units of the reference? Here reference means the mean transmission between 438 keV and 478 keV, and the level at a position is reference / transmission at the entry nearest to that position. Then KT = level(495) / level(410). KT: 0.80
